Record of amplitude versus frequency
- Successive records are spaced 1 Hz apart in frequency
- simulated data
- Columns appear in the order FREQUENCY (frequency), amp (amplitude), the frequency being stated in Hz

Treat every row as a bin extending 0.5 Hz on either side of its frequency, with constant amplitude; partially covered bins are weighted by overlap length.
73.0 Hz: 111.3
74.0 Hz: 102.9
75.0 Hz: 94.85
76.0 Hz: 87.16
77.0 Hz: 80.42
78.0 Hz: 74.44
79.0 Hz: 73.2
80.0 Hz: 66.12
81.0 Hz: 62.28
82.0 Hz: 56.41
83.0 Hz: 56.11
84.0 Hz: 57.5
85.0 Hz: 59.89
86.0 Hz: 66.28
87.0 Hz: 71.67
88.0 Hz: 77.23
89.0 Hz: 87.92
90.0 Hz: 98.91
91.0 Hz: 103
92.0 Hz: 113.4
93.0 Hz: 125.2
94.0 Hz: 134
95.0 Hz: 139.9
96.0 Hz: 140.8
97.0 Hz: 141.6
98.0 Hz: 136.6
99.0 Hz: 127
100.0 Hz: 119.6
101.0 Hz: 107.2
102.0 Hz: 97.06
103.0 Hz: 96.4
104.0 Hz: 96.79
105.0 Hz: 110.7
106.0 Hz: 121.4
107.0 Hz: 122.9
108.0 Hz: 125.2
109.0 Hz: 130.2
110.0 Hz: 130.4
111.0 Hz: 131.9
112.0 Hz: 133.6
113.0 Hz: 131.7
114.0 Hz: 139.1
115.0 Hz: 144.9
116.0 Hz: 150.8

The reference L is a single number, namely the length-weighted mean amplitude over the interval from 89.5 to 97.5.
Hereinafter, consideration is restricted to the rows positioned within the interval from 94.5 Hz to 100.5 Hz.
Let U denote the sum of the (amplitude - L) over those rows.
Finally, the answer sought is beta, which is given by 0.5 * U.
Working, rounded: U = 58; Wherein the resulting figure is 29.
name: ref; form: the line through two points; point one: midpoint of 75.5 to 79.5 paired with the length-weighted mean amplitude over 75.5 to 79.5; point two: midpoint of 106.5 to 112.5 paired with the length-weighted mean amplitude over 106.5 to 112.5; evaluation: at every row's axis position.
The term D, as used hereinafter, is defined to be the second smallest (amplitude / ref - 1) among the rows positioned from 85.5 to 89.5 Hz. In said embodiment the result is -0.24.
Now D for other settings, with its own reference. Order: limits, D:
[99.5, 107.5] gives -0.19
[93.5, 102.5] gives -0.07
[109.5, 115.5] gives 0.00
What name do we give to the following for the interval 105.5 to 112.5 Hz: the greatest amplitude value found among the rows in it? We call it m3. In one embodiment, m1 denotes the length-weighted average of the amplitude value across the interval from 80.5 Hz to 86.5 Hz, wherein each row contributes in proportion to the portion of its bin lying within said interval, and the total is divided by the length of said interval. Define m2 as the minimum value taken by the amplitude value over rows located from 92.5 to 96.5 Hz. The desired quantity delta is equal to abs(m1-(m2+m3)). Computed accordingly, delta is 199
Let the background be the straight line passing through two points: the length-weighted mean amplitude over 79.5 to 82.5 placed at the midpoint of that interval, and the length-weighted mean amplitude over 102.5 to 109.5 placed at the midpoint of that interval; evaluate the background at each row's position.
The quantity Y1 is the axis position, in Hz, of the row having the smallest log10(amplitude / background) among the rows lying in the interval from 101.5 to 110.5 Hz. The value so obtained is 104.0 Hz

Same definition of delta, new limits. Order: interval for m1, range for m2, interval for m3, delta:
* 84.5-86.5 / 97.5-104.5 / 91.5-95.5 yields 173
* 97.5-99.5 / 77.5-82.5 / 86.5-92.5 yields 38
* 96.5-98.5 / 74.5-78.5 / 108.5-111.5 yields 67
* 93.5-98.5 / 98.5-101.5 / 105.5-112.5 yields 102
